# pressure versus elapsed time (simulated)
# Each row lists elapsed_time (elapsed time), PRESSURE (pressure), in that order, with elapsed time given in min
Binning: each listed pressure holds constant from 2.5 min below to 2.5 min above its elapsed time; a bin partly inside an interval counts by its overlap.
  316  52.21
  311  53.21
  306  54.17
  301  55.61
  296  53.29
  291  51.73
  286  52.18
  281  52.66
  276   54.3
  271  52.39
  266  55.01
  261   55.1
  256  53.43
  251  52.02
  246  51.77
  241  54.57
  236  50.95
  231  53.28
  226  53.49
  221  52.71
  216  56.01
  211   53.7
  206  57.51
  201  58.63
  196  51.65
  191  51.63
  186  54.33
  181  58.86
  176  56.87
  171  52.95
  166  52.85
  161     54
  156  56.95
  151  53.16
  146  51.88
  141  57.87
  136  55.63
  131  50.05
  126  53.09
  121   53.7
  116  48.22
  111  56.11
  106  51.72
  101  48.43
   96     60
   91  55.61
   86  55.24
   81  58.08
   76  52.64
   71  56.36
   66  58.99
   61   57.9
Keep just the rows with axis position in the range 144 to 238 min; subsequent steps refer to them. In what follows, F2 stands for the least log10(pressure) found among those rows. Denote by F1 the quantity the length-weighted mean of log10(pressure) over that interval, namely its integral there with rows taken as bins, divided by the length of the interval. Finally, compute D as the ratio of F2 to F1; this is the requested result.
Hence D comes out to 0.984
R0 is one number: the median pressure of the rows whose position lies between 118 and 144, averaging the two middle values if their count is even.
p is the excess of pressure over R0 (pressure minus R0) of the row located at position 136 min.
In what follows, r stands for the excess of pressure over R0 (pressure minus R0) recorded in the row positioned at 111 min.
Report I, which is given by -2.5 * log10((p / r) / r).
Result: 1.2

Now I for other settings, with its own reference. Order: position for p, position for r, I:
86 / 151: -1.8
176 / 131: 1.6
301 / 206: 2.2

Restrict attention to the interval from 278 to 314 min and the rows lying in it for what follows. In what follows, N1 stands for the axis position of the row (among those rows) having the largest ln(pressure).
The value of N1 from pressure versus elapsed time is 301 min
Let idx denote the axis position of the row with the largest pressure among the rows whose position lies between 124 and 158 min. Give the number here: 141 min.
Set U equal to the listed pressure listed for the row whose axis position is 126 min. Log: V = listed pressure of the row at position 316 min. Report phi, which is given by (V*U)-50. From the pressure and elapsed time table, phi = 2722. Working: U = 53.09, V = 52.21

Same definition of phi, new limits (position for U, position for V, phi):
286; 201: 3009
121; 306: 2859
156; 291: 2896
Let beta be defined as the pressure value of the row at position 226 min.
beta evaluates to 53.49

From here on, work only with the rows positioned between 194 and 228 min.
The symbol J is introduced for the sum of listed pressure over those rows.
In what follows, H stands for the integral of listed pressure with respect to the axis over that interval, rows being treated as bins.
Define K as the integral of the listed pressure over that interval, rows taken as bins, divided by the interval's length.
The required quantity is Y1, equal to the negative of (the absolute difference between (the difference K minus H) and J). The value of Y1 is -2195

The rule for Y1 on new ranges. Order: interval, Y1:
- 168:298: -8352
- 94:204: -7076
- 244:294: -3131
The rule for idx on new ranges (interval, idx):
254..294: 261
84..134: 96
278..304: 301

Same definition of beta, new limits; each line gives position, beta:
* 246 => 51.77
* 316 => 52.21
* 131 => 50.05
